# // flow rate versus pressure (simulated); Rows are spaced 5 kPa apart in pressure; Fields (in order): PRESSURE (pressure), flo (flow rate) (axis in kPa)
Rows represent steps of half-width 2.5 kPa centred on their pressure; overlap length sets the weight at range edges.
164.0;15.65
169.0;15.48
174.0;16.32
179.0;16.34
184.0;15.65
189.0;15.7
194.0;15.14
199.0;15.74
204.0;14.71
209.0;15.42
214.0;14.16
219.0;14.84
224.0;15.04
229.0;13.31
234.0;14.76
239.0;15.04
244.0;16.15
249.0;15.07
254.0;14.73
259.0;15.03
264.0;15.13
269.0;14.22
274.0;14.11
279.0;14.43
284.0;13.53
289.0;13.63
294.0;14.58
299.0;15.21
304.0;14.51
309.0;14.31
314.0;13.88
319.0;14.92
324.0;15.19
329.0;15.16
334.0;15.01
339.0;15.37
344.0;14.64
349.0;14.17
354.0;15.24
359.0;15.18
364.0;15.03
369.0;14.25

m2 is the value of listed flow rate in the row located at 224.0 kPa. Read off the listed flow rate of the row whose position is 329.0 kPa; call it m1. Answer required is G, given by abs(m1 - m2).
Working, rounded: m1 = 15.16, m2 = 15.04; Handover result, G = 0.1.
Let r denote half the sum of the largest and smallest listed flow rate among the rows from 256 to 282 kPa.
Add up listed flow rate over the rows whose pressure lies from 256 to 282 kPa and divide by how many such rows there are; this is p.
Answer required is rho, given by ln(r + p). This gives 3.374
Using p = 14.58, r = 14.6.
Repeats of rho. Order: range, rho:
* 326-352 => 3.389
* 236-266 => 3.422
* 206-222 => 3.388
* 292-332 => 3.376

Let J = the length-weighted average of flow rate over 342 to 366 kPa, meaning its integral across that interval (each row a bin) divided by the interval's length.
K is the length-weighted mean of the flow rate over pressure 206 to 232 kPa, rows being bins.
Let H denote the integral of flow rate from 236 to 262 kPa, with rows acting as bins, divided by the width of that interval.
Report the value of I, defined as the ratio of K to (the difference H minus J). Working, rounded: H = 15.19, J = 14.9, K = 14.6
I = 43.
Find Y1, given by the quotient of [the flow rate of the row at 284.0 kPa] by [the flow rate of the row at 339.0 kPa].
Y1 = 0.88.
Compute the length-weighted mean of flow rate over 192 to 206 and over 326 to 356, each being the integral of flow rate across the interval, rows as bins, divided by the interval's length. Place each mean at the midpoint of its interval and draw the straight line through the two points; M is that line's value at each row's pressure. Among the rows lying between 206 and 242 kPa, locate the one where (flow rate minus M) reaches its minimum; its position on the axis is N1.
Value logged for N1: 229.0 kPa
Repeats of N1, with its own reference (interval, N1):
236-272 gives 269.0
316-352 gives 349.0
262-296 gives 284.0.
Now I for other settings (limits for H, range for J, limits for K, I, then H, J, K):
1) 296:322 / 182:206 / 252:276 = -18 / 14.58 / 15.4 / 14.7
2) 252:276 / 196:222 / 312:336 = -46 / 14.65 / 15.0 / 14.8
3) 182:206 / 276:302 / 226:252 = 13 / 15.40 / 14.3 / 14.9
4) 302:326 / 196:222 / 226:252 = -35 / 14.55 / 15.0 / 14.9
